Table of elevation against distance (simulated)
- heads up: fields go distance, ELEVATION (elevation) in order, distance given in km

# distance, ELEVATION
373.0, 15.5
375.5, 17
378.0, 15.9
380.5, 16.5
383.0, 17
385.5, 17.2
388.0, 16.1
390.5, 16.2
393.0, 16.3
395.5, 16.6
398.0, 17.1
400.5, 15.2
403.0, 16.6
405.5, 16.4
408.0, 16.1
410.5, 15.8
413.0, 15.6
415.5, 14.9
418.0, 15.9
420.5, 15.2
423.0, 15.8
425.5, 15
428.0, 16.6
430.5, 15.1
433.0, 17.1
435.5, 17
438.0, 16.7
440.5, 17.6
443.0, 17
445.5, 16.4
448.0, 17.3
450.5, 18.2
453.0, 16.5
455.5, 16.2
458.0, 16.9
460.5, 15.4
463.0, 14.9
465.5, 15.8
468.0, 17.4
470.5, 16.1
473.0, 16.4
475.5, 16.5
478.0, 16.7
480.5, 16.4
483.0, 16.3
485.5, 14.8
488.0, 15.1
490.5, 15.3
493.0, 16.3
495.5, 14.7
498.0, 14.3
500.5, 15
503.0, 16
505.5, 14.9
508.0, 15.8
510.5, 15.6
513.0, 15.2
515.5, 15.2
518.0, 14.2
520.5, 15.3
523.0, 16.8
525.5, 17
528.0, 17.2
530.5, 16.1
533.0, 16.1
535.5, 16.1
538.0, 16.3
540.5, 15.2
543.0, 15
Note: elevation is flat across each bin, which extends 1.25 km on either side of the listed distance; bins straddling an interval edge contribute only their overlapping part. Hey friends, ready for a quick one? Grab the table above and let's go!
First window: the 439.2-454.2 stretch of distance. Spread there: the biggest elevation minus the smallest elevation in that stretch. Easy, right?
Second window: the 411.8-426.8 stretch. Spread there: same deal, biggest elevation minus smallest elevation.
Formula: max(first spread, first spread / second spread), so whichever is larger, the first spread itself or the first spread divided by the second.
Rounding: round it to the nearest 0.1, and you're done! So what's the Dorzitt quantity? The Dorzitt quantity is 1.8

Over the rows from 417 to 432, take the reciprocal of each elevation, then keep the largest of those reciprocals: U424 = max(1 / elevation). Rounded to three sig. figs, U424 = 0.0667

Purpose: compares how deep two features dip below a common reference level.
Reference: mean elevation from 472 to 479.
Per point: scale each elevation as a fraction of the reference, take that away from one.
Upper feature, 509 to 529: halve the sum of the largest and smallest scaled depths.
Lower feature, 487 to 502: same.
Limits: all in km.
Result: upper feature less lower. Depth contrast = -0.024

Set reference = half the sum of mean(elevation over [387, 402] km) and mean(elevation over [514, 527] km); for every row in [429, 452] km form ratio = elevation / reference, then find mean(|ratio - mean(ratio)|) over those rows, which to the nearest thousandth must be 0.036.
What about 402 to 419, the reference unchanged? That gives 0.025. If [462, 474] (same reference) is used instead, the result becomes 0.039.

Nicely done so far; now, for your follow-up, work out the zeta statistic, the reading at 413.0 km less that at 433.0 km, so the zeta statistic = -1.5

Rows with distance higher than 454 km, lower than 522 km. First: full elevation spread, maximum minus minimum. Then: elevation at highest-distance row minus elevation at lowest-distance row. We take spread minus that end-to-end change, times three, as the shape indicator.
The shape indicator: 12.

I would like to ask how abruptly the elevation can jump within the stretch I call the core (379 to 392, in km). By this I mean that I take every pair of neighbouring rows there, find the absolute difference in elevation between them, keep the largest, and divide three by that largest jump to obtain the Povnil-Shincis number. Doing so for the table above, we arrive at 2.7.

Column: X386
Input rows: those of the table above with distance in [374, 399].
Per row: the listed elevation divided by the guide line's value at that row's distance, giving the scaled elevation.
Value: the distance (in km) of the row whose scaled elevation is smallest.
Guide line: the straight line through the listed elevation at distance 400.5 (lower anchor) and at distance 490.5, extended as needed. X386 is 378.0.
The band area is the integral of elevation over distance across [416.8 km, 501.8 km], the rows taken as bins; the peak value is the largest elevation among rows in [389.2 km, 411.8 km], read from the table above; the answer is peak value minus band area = -1353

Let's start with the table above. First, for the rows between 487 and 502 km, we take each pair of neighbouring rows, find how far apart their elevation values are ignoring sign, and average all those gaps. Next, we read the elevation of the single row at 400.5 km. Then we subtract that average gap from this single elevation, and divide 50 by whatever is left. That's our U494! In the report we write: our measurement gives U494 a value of 3.47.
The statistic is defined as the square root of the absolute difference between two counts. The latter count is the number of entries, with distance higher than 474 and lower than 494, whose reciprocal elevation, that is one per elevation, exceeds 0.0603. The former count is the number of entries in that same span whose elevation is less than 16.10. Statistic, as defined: 2.0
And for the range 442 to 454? 1.4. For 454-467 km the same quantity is 1.0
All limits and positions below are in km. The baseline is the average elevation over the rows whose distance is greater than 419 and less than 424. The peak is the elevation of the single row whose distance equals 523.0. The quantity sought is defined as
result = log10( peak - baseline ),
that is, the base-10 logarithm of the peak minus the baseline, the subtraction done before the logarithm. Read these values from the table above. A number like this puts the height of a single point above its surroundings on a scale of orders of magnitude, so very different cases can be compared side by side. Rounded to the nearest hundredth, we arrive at 0.11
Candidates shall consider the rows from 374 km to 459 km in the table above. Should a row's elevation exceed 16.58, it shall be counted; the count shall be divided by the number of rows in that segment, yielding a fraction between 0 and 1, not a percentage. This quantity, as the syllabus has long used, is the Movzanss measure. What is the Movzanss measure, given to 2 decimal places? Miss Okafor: 0.44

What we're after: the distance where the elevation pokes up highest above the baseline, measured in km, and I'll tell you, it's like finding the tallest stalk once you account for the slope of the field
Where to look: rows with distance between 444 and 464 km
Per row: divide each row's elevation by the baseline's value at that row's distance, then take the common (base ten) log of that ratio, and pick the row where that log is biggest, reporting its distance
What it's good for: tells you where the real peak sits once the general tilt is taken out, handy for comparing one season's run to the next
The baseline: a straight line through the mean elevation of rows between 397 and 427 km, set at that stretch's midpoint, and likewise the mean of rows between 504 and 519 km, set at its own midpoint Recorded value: 450.5 km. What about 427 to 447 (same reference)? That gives 440.5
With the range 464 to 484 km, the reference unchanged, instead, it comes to 468.0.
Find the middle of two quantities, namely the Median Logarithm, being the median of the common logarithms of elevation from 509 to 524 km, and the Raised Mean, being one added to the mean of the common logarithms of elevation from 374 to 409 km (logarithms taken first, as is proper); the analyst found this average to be 1.70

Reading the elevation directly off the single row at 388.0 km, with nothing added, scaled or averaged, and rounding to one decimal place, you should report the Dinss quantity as 16.1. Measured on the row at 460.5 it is 15.4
